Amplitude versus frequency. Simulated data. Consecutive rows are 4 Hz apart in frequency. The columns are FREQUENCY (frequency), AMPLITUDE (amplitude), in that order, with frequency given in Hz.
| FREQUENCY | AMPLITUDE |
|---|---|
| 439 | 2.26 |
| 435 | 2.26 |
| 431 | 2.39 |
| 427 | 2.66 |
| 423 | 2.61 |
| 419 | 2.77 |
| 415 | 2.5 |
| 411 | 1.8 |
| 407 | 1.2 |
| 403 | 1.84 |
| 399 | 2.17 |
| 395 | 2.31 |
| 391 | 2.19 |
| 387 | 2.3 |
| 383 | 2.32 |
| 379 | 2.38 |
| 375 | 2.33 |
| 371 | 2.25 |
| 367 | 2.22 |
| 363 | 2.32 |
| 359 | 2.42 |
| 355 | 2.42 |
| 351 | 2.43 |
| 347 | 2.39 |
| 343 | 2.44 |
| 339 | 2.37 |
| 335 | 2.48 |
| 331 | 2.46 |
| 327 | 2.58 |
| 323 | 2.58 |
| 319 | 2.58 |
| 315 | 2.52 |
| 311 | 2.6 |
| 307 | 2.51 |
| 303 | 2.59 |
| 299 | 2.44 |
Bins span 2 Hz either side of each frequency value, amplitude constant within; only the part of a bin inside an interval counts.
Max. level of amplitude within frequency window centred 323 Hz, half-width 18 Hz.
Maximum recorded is 2.6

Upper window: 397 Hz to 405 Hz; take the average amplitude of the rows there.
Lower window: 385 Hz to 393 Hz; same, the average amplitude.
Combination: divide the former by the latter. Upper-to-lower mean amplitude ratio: 0.89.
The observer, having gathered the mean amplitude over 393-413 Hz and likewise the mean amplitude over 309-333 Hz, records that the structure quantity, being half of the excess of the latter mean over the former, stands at 0.34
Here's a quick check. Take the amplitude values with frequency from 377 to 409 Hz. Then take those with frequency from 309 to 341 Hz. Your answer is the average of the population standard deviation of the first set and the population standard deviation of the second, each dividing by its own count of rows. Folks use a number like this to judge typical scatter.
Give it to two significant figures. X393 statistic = 0.22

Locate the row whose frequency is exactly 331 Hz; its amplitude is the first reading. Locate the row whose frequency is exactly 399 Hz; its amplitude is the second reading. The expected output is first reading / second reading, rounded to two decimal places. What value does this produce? 1.13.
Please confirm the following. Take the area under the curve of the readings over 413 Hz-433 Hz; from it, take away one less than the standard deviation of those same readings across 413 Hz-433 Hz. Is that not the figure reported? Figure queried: 53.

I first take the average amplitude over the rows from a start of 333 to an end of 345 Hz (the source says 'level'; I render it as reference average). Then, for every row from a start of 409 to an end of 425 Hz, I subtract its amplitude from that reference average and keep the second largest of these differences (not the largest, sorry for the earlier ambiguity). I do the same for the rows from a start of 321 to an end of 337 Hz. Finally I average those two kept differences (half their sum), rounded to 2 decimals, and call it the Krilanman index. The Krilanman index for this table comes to -0.06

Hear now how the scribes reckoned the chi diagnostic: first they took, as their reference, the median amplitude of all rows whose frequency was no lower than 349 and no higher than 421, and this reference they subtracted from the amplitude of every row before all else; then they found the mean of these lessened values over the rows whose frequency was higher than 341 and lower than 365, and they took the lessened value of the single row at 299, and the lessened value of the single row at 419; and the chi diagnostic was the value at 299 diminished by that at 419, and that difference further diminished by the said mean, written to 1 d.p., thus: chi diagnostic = -0.4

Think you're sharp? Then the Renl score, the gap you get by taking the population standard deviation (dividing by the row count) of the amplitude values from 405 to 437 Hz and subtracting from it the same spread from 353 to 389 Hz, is 0.429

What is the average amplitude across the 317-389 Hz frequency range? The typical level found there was 2.40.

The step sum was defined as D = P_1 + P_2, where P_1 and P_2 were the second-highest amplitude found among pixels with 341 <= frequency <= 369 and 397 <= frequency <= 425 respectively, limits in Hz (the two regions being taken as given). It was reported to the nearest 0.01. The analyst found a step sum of 5.04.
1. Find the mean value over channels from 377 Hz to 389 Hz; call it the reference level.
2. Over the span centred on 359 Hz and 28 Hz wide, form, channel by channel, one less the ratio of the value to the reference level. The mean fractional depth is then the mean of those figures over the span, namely -0.01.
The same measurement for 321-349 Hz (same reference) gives -0.06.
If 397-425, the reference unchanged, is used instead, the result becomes 0.09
